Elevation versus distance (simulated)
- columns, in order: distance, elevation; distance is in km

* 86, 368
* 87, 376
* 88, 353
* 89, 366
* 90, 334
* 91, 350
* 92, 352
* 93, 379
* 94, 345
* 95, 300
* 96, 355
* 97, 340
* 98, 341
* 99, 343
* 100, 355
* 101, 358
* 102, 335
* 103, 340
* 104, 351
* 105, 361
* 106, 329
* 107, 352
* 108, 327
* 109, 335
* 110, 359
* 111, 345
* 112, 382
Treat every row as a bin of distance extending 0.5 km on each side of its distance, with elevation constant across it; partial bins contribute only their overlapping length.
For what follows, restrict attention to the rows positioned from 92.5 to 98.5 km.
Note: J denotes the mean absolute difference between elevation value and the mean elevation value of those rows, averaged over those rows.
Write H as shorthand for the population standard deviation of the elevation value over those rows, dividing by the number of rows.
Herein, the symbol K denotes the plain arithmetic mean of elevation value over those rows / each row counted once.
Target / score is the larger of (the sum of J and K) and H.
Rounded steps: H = 23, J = 16.3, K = 343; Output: 360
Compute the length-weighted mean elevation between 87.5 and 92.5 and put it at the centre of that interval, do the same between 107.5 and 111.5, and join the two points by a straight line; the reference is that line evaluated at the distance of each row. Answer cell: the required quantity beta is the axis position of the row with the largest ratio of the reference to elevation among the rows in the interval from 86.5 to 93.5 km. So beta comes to 90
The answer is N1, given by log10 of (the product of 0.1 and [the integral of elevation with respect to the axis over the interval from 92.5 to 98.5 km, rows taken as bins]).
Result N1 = 2.31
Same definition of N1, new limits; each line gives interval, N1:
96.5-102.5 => 2.32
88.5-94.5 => 2.33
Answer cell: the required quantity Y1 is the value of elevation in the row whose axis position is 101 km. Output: 358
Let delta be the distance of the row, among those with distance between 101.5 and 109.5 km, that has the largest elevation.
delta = 105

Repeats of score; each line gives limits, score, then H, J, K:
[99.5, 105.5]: 358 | 9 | 8.3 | 350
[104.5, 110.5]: 357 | 14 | 13.5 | 344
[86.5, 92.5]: 366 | 13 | 10.6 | 355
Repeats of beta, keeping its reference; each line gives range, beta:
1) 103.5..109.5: 108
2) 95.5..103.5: 102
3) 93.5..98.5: 95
